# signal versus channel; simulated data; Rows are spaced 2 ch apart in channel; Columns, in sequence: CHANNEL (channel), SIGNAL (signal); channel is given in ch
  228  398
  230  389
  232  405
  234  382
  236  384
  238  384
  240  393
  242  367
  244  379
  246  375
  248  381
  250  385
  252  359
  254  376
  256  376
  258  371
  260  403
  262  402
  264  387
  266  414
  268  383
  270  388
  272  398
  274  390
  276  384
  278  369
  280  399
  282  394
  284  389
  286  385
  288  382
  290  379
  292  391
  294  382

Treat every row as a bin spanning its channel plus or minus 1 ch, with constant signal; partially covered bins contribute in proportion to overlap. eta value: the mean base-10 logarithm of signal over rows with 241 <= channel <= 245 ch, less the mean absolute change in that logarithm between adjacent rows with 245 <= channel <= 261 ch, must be 2.557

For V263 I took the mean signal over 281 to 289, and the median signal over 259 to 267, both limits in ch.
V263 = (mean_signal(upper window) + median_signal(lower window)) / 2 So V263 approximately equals 395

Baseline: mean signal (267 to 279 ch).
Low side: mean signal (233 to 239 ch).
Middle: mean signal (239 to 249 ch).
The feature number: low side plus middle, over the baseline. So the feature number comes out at 1.98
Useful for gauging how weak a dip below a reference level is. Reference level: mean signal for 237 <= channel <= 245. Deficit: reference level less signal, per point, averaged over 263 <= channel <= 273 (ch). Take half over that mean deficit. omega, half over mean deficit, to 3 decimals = -0.038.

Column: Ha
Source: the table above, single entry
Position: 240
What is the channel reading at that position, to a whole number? 393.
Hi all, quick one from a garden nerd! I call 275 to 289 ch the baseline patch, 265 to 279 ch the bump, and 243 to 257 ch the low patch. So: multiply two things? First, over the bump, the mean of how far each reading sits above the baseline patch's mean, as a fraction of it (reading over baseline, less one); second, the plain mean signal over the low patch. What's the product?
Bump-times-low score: 3.3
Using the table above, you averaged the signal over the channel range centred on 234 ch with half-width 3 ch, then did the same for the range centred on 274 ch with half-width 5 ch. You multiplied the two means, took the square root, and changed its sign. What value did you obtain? -388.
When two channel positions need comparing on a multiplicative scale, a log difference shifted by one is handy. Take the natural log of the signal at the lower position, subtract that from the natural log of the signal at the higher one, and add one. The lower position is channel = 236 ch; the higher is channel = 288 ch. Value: 0.99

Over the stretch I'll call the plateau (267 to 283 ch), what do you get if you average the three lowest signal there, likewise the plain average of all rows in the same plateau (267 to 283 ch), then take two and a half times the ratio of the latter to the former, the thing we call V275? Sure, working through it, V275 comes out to 2.56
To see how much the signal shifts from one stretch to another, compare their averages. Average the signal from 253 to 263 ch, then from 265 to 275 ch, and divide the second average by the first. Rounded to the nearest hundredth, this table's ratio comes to 1.02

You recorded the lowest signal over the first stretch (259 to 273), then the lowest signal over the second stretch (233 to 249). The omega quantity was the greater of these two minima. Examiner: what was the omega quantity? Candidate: 383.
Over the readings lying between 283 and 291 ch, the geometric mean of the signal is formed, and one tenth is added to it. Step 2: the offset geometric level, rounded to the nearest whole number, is 384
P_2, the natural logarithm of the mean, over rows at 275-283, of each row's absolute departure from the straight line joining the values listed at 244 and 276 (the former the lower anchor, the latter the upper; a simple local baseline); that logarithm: 2.3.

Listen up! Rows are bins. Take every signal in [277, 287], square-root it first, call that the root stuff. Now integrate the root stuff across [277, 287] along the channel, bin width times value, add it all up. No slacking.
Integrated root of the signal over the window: 197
